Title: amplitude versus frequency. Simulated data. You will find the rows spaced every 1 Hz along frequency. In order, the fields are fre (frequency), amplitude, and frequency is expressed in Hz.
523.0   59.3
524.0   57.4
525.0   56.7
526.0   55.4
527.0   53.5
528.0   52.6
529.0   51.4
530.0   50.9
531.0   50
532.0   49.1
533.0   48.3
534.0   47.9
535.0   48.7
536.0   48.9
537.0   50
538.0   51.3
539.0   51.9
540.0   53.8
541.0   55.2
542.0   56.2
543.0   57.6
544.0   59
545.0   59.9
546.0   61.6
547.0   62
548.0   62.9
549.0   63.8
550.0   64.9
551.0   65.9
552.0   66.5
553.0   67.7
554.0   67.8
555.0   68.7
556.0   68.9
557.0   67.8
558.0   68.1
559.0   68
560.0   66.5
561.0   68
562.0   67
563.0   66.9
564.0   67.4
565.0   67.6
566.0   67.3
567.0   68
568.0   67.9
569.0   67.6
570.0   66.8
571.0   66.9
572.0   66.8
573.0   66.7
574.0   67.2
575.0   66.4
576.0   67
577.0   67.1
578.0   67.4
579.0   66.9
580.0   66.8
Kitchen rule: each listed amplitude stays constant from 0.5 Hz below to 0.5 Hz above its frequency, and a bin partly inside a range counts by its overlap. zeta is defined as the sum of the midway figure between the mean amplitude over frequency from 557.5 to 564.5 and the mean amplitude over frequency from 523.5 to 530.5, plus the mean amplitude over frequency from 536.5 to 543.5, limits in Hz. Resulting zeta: 114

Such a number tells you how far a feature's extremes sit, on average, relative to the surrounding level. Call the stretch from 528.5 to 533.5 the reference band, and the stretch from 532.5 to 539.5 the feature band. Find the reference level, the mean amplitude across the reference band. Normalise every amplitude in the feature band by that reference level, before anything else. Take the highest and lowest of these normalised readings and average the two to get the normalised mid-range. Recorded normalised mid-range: 1.00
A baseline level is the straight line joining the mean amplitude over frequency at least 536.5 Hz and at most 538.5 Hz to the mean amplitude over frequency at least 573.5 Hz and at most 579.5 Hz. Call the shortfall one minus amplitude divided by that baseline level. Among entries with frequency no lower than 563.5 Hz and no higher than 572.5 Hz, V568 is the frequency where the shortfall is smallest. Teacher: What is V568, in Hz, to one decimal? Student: 564.0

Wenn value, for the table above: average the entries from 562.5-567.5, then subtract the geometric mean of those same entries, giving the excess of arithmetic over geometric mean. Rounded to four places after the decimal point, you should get 0.0010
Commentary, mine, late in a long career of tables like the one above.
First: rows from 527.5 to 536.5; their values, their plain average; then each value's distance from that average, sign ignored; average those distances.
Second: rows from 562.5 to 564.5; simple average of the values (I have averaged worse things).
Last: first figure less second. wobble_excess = -65.8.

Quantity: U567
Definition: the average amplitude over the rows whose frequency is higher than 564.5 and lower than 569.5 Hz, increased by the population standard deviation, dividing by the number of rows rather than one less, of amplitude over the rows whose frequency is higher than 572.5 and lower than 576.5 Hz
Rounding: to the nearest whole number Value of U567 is 68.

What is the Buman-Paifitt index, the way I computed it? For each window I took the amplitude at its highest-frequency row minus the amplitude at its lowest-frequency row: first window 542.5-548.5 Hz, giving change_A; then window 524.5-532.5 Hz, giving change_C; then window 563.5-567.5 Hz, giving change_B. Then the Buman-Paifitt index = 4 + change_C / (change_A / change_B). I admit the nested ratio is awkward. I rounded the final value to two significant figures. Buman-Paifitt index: 3.1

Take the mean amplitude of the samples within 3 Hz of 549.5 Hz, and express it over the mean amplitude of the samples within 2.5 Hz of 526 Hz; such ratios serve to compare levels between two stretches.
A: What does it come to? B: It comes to 1.17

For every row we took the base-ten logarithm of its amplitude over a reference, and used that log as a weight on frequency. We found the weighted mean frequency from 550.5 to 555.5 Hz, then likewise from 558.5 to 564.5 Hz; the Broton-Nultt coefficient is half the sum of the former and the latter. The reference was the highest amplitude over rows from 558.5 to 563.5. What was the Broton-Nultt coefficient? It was 556.4 Hz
